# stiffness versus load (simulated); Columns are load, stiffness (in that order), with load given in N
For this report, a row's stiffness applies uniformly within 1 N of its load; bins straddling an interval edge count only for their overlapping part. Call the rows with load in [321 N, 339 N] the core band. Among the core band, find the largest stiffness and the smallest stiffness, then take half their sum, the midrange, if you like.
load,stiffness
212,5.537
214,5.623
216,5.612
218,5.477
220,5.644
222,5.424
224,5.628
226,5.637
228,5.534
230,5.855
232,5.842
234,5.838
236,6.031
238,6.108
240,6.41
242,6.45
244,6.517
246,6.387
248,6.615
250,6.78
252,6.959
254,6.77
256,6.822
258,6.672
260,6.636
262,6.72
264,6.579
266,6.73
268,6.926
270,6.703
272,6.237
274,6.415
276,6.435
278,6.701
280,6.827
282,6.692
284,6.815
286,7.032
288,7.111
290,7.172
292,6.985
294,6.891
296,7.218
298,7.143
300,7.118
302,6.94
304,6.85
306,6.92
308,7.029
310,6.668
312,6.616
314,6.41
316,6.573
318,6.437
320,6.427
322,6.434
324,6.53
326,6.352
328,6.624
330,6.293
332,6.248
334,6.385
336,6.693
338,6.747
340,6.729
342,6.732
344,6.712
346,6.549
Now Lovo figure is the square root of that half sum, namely 2.55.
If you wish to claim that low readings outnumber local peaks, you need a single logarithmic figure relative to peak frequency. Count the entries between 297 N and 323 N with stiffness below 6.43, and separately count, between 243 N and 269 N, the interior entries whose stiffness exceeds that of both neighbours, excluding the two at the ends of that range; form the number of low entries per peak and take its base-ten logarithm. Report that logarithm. -0.18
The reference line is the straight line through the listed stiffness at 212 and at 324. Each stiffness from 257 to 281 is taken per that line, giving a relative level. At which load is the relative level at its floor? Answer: 272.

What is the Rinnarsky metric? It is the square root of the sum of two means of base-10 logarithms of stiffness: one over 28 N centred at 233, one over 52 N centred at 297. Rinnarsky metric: 1.267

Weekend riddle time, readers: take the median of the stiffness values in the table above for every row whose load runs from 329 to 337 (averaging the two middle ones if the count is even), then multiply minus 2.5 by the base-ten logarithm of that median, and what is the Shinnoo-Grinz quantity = -2.01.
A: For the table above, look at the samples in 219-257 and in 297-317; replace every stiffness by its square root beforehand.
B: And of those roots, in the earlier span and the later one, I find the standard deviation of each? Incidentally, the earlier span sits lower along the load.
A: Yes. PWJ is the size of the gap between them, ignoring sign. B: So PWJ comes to 0.052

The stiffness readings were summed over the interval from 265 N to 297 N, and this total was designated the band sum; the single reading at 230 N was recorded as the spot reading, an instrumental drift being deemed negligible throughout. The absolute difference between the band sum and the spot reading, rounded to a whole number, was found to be 103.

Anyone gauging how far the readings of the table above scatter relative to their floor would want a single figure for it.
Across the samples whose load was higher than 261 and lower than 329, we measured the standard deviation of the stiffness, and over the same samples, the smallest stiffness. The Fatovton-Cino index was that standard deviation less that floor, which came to -5.97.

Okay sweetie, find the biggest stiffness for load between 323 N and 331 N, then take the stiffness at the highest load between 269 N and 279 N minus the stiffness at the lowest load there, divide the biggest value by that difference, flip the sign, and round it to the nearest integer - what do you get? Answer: 3312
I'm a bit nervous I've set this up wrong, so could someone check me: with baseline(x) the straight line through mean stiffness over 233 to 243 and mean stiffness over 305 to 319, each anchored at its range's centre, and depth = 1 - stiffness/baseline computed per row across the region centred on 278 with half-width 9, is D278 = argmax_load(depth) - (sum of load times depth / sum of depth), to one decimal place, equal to -9.3 N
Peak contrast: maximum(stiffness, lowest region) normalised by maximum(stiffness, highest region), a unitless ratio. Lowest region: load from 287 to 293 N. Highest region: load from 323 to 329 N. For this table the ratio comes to 1.08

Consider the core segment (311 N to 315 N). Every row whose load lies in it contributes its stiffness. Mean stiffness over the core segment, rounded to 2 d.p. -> 6.51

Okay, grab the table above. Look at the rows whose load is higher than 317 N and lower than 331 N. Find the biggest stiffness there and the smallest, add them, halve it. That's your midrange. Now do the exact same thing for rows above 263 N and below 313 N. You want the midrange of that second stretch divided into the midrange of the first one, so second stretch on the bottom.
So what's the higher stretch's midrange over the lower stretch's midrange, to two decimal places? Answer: 0.96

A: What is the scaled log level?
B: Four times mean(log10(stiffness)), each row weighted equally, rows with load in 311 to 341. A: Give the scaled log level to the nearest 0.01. 3.25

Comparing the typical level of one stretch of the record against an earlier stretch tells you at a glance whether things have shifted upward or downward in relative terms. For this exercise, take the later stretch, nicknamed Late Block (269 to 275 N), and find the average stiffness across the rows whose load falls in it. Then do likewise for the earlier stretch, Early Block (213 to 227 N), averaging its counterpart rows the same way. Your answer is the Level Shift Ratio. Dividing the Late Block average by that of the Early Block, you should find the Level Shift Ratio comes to 1.16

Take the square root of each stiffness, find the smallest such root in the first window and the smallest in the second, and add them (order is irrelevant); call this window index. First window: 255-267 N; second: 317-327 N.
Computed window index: 5.09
